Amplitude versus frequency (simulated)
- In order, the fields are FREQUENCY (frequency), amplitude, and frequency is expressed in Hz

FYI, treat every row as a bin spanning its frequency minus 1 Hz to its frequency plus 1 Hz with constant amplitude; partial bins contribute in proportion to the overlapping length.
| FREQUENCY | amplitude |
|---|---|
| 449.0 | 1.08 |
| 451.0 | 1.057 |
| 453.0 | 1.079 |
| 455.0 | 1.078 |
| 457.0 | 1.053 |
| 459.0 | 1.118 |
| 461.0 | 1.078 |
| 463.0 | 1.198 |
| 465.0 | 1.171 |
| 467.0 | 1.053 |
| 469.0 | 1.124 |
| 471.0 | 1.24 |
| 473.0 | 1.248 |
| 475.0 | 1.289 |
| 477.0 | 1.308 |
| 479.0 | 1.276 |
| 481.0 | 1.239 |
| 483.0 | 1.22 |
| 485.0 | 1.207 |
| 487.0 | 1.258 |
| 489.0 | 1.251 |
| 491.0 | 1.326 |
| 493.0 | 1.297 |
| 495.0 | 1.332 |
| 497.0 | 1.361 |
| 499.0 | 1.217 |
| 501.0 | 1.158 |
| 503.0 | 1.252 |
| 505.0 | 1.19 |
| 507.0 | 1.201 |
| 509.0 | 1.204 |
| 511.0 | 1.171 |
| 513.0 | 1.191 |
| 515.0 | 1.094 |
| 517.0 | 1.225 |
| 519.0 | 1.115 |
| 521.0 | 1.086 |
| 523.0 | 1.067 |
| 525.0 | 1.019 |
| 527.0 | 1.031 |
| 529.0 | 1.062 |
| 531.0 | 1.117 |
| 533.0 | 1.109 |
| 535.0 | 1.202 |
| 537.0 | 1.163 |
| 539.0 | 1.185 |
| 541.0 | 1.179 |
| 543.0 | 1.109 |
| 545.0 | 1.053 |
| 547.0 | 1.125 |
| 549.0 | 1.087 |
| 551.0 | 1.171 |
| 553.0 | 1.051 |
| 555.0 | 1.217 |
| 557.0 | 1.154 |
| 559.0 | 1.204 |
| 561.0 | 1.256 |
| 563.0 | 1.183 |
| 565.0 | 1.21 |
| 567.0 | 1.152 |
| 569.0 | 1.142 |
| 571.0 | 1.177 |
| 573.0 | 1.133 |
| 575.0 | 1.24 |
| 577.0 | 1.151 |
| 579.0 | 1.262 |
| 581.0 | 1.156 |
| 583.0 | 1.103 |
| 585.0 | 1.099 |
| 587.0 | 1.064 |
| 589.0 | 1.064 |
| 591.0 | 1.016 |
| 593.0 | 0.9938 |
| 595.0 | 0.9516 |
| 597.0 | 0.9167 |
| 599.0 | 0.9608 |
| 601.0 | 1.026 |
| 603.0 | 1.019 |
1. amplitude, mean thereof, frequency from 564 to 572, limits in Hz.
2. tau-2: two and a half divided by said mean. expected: 2.14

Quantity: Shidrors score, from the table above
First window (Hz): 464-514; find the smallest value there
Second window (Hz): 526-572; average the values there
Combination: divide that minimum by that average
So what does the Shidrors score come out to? 0.92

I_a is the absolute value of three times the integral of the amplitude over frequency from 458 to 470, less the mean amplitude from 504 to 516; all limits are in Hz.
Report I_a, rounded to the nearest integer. 39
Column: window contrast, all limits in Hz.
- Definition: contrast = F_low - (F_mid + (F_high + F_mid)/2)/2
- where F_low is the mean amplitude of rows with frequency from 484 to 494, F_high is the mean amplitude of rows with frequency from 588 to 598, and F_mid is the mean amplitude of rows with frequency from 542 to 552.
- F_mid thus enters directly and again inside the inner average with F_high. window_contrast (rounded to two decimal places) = 0.19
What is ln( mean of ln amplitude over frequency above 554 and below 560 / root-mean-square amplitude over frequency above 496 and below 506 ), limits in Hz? -1.96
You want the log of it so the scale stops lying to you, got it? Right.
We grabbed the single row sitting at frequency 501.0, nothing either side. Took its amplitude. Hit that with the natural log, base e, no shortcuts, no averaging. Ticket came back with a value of 0.15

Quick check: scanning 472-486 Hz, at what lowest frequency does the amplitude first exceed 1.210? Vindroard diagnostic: 473.0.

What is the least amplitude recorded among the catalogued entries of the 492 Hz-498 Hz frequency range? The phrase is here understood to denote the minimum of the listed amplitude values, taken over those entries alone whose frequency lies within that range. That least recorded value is 1.297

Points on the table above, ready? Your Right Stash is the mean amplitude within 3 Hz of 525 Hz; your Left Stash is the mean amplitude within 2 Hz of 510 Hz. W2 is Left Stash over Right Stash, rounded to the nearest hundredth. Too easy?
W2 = 1.14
